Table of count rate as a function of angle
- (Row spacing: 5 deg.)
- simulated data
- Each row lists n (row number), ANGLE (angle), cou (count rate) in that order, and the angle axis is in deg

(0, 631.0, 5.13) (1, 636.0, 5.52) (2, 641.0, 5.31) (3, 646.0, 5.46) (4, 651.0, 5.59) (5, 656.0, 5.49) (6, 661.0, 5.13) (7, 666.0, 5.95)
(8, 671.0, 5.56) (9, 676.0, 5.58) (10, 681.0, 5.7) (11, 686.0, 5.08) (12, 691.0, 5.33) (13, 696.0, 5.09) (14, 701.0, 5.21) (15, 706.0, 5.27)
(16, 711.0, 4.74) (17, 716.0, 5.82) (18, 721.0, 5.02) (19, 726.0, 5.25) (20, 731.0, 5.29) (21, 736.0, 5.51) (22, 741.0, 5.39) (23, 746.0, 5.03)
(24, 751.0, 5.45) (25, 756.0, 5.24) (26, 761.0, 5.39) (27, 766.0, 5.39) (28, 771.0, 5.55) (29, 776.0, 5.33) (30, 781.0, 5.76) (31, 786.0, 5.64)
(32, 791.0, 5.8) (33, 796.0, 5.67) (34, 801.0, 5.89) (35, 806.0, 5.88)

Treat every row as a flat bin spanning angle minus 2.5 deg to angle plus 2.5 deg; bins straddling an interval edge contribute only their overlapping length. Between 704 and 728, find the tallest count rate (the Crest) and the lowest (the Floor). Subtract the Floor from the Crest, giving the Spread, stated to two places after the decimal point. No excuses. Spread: 1.08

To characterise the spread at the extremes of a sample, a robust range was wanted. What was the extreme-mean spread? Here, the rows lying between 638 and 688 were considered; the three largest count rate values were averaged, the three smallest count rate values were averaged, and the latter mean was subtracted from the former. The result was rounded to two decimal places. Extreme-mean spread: 0.57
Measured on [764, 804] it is 0.39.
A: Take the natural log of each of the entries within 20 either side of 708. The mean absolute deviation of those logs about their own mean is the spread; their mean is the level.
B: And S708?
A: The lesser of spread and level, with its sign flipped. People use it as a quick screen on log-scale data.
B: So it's -0.039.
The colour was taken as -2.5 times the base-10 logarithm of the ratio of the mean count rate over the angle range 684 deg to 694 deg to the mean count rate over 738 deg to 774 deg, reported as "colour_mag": 0.03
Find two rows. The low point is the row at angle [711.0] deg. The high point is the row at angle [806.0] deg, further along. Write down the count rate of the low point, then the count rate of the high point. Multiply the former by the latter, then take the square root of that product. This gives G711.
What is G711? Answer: 5.28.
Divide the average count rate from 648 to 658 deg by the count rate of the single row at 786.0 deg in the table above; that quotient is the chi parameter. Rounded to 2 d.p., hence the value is 0.98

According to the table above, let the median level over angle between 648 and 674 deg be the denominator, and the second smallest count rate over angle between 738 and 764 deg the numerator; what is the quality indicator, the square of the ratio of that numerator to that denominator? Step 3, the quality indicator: 0.89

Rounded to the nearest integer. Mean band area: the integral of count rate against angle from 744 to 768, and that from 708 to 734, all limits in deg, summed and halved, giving 132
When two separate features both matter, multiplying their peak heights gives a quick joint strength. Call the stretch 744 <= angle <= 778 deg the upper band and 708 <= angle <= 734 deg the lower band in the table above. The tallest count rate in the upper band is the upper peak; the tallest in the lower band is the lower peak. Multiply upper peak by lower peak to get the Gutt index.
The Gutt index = 32.3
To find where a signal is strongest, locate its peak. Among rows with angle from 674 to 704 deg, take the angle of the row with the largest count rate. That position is 681.0 deg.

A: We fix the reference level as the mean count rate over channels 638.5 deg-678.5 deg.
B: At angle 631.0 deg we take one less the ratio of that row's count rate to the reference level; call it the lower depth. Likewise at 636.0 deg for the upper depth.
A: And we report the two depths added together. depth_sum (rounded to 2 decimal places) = 0.07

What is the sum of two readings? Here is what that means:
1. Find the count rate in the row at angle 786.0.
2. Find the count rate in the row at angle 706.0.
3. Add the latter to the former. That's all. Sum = 10.9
